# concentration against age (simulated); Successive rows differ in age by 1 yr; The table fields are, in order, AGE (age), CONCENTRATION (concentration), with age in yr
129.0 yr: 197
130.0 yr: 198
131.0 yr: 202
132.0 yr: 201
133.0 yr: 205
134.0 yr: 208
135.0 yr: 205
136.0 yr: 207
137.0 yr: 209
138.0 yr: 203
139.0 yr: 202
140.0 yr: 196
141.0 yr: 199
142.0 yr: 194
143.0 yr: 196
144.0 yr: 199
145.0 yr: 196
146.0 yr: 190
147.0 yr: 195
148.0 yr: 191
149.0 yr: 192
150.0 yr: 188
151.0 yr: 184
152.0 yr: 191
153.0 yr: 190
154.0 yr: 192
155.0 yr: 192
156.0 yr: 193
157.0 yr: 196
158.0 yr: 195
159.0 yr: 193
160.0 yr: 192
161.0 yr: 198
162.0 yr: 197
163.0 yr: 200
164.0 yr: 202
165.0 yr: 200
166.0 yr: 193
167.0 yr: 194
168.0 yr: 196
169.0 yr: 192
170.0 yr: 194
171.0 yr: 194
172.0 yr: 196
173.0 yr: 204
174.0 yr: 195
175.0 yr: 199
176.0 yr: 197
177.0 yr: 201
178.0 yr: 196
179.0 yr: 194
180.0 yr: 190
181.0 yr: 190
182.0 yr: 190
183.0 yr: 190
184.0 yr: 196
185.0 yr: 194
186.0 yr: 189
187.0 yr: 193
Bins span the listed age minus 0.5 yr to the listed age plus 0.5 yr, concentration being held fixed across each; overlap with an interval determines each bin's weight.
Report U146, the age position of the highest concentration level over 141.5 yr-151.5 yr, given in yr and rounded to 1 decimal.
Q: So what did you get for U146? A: 144.0 yr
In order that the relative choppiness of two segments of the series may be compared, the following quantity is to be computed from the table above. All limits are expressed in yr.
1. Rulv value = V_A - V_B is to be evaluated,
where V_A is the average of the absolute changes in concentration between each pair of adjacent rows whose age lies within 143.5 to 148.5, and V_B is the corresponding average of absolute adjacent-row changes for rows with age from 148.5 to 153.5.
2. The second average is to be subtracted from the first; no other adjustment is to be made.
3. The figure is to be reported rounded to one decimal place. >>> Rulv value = 0.5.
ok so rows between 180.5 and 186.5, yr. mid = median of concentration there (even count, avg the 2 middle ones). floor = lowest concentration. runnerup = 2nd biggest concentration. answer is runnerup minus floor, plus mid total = 195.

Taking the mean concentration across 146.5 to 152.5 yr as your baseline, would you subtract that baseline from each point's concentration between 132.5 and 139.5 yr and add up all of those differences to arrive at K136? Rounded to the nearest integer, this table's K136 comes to 108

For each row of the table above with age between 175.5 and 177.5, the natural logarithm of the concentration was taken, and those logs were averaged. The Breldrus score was 5.29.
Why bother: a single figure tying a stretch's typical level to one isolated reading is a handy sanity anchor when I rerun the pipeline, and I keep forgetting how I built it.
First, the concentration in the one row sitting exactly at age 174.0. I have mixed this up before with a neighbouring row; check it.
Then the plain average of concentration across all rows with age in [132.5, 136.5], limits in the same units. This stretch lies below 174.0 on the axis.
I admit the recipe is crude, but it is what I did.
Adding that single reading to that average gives 401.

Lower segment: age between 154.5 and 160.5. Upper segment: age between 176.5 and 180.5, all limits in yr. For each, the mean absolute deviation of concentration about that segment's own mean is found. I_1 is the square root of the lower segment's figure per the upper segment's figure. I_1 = 0.6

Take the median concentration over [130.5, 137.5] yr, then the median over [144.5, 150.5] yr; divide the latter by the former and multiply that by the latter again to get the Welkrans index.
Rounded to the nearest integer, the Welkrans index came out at 179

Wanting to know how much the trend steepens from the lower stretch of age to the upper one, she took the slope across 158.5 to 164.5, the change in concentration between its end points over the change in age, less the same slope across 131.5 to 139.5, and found 1.7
